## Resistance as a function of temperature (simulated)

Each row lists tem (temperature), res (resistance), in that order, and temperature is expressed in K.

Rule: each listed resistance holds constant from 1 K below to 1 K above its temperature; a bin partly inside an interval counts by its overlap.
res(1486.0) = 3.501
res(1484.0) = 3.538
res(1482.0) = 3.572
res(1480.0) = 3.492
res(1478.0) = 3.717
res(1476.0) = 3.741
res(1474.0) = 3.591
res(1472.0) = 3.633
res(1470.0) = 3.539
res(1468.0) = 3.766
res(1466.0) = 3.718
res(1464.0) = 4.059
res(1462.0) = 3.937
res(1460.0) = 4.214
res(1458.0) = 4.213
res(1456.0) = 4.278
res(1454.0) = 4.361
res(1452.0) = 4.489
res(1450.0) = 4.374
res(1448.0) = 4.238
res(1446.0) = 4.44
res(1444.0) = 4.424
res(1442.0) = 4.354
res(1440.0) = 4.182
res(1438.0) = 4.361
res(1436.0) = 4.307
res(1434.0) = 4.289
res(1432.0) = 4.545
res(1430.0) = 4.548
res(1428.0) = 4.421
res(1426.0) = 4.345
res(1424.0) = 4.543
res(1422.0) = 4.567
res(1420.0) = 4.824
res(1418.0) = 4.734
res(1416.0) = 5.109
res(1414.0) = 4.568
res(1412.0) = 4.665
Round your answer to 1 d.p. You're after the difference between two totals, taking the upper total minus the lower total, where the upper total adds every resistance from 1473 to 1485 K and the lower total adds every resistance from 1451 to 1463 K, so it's -3.8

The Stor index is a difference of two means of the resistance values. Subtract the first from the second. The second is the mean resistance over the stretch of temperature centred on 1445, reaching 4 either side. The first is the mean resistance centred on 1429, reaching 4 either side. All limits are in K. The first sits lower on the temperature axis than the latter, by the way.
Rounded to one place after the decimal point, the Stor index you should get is -0.1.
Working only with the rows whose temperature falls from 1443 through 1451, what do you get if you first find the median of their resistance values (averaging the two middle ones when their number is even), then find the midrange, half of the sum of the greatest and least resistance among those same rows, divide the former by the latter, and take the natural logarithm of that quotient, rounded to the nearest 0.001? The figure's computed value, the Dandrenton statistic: 0.014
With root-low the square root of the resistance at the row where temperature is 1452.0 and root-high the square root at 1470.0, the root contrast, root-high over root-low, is 0.888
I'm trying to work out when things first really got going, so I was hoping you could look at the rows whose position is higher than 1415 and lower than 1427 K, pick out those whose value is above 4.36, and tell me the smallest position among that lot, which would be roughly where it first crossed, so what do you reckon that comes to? 1416.0 K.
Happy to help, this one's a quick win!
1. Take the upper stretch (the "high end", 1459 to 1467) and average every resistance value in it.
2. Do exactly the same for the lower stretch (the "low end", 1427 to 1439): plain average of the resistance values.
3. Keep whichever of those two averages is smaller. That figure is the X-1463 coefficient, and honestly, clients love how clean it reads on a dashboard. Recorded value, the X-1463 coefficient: 3.98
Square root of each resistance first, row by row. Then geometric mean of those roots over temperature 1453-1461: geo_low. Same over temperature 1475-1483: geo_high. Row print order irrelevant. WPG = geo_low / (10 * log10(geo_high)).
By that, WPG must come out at 0.74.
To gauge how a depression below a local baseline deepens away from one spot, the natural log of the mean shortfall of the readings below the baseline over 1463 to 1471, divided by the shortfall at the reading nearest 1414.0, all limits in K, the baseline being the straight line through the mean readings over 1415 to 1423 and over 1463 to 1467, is -1.5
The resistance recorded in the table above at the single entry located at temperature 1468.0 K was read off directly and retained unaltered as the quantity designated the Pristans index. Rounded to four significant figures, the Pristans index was 3.766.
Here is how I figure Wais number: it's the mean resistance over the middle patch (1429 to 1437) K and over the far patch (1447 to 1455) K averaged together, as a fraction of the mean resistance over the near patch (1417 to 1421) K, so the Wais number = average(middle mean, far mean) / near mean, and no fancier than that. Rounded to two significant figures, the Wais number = 0.92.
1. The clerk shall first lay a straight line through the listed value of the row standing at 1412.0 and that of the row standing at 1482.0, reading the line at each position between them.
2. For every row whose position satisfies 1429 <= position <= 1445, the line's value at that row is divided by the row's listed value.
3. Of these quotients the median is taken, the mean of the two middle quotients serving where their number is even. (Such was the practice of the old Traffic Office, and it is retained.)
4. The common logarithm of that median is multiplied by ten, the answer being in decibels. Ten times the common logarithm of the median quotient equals -0.13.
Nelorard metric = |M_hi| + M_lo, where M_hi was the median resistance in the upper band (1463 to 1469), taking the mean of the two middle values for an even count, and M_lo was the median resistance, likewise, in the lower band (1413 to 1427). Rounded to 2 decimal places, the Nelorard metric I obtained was 8.33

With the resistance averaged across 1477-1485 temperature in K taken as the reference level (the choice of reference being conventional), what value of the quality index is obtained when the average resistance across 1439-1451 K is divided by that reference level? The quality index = 1.21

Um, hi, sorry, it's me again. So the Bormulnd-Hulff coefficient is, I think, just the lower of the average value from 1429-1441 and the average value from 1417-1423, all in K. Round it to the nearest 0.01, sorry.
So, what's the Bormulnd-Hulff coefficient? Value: 4.37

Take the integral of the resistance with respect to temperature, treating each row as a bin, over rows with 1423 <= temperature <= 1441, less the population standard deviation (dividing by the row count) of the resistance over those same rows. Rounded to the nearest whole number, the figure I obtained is 79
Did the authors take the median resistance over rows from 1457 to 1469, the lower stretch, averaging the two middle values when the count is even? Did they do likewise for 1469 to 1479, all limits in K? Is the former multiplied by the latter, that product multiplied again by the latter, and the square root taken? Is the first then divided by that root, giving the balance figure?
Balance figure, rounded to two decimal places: 0.55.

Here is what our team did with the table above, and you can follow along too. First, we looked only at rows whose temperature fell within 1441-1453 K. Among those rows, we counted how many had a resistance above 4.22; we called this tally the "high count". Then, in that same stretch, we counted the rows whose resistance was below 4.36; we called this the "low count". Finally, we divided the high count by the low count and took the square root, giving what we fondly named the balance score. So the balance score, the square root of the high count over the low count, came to 1.7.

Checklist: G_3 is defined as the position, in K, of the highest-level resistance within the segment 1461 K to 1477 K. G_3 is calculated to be 1464.0 K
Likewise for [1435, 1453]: 1452.0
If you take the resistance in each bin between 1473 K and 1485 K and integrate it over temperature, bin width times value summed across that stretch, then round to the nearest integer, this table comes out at 43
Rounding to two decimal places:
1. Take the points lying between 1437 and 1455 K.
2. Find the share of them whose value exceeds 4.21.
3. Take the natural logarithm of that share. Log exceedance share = -0.12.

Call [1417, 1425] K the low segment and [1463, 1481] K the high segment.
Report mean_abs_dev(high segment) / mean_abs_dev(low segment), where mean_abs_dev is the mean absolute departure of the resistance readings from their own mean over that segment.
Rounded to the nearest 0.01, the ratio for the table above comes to 1.04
